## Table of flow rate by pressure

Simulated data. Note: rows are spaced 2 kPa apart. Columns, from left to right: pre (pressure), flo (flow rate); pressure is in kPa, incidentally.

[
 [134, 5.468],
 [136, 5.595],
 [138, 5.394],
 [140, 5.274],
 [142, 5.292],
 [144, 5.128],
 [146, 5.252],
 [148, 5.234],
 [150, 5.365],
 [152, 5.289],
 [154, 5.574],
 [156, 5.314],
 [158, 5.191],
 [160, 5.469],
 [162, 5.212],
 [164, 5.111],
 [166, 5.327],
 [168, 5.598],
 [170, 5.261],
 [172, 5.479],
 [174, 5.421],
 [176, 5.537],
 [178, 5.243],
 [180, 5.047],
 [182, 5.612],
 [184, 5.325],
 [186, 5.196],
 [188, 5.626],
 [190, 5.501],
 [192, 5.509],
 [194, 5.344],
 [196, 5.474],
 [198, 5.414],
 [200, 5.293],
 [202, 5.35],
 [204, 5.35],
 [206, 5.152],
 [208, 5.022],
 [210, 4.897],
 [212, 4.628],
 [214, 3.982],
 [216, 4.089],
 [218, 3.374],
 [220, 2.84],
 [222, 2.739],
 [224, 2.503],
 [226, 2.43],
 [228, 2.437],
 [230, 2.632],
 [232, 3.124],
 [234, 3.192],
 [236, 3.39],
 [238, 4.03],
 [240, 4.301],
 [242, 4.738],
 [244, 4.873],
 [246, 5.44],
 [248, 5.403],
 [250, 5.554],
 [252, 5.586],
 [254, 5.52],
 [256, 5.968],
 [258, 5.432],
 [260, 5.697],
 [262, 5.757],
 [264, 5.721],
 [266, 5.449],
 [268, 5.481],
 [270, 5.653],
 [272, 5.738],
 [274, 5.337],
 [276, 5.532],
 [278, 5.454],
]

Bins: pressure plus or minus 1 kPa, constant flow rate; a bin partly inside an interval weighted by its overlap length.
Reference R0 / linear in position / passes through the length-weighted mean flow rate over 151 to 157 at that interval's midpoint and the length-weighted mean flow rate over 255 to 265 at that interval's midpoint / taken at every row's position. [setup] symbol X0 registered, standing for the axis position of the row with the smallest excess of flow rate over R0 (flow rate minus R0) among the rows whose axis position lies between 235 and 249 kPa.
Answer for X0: 236 kPa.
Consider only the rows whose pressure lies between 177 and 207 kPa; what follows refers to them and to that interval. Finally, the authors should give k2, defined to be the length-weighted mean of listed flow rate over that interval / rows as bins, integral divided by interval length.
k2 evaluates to 5.36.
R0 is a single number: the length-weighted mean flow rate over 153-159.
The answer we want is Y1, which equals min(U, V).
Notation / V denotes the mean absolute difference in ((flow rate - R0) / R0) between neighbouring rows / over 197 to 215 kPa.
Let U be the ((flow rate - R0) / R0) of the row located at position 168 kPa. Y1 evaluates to 0.04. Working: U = 0.04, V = 0.036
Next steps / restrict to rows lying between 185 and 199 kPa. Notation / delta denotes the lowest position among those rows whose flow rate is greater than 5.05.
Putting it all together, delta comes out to 186 kPa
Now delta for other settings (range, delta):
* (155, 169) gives 156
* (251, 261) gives 252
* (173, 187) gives 174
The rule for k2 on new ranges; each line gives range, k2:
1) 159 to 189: 5.36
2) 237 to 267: 5.30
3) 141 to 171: 5.31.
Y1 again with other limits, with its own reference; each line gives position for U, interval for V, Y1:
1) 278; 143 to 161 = 0.02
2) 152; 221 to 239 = -0.01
